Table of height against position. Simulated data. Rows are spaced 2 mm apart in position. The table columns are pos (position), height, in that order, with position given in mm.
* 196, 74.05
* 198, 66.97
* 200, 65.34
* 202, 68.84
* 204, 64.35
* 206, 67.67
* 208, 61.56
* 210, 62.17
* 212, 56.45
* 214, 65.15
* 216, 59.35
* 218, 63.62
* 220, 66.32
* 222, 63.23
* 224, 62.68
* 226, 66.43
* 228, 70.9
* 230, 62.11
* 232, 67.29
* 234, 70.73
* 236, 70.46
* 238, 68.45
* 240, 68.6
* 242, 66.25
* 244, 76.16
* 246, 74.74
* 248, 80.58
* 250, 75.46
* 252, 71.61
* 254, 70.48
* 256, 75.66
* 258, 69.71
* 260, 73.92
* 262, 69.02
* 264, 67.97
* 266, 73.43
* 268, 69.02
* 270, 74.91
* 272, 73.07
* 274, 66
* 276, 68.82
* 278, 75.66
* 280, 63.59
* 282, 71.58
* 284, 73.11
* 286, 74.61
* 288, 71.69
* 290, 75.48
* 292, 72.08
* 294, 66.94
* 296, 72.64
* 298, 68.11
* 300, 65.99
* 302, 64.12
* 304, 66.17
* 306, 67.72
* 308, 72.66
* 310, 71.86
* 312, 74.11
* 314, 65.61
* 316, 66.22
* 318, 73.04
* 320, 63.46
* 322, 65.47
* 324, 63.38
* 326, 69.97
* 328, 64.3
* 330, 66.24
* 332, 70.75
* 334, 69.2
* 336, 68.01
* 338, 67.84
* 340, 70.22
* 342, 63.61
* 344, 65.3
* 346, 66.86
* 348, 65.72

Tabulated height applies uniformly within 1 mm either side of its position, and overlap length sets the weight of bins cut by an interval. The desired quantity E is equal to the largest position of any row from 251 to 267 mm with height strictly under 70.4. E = 264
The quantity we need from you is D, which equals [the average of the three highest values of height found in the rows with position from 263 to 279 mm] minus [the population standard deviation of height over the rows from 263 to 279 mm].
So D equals 71.3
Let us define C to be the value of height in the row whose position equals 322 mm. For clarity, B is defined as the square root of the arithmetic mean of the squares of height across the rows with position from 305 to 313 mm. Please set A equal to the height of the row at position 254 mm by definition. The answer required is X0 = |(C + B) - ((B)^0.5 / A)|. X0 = 137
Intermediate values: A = 70.48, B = 72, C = 65.47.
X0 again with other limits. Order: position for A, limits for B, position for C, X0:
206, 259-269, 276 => 139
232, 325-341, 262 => 137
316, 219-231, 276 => 134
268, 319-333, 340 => 136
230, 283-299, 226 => 138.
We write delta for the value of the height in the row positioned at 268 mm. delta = 69.02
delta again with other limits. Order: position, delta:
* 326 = 69.97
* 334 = 69.2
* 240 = 68.6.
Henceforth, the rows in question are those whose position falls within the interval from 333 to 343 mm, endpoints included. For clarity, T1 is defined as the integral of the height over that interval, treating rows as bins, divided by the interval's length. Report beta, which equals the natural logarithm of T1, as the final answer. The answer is 4.22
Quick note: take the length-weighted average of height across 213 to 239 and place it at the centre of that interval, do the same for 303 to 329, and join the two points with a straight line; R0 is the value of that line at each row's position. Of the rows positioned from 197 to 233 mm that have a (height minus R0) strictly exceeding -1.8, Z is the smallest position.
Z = 198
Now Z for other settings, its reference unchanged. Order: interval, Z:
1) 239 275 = 240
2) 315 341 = 316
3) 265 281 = 266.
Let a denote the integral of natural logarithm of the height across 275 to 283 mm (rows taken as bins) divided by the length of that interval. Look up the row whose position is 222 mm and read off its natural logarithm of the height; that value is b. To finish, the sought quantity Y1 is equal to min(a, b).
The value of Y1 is 4.15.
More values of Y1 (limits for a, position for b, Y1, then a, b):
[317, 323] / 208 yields 4.12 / 4.208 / 4.12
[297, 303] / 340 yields 4.19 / 4.190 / 4.25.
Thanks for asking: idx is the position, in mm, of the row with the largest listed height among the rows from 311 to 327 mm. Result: 312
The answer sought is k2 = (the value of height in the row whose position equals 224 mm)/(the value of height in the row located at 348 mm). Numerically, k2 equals 0.95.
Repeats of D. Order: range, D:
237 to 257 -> 73.3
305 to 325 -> 69.3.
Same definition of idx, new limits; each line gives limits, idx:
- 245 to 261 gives 248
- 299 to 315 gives 312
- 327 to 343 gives 332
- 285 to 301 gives 290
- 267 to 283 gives 278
